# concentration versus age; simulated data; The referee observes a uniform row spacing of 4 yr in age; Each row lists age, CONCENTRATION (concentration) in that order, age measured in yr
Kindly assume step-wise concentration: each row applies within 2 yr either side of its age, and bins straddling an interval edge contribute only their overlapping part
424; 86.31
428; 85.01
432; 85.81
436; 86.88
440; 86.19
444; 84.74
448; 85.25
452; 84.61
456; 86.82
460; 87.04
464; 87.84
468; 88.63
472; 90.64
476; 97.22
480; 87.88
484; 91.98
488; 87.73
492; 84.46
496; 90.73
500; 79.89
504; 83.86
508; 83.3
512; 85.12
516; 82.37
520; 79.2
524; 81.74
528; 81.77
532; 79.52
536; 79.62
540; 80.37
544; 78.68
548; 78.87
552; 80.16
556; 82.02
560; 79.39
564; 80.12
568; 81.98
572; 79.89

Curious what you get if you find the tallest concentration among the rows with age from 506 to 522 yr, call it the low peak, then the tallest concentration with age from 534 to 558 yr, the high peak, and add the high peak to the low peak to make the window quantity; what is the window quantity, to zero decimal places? 167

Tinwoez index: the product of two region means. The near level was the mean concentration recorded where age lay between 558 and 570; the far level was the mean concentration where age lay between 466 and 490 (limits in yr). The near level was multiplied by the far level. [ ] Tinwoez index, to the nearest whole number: 7299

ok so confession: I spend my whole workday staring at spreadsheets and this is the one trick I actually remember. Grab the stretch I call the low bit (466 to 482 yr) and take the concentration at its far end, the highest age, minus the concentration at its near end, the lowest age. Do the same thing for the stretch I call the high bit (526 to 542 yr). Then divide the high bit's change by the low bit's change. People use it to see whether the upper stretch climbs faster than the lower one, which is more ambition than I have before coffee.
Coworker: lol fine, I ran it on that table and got 1.9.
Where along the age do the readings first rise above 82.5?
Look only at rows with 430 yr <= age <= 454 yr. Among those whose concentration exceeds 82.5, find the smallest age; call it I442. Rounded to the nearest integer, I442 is 432 yr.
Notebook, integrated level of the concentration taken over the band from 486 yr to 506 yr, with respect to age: 1707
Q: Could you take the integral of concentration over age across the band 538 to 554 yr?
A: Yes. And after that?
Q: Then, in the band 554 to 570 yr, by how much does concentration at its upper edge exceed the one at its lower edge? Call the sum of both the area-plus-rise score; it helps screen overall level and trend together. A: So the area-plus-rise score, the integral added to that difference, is 1272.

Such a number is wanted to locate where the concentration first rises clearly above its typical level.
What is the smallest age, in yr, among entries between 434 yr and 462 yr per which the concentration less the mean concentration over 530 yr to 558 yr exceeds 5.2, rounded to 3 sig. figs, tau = 436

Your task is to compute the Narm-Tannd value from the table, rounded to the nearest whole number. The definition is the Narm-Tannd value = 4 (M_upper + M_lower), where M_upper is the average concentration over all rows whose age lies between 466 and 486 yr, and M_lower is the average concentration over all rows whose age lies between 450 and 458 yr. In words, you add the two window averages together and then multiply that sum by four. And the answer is 708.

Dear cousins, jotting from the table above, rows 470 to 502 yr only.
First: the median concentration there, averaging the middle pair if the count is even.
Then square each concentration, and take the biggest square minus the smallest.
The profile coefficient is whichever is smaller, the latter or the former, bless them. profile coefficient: 89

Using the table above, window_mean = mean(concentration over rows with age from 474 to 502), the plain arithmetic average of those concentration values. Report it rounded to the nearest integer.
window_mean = 89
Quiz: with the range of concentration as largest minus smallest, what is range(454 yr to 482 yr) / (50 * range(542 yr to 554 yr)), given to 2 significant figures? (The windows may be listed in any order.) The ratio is 0.14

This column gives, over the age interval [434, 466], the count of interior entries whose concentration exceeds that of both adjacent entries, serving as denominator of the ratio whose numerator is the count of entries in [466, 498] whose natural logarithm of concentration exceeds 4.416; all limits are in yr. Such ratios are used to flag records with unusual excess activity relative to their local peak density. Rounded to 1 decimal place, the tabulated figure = 8.0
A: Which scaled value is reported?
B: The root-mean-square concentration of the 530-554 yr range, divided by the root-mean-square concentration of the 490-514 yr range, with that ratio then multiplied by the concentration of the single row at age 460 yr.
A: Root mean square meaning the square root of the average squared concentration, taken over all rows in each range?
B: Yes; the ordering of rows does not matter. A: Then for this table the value 81.8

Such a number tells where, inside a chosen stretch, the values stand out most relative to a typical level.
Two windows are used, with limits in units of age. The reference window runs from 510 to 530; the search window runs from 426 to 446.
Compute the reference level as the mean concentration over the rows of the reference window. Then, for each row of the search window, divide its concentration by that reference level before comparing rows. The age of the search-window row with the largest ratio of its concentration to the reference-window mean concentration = 436 yr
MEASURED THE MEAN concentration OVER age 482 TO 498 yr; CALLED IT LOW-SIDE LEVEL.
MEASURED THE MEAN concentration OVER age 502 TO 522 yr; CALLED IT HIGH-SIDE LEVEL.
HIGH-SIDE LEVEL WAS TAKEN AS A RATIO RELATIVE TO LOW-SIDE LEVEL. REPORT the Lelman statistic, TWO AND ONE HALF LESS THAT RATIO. 1.57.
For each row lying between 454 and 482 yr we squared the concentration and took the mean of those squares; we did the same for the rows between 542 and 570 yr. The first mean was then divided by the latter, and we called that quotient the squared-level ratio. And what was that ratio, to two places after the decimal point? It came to 1.25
